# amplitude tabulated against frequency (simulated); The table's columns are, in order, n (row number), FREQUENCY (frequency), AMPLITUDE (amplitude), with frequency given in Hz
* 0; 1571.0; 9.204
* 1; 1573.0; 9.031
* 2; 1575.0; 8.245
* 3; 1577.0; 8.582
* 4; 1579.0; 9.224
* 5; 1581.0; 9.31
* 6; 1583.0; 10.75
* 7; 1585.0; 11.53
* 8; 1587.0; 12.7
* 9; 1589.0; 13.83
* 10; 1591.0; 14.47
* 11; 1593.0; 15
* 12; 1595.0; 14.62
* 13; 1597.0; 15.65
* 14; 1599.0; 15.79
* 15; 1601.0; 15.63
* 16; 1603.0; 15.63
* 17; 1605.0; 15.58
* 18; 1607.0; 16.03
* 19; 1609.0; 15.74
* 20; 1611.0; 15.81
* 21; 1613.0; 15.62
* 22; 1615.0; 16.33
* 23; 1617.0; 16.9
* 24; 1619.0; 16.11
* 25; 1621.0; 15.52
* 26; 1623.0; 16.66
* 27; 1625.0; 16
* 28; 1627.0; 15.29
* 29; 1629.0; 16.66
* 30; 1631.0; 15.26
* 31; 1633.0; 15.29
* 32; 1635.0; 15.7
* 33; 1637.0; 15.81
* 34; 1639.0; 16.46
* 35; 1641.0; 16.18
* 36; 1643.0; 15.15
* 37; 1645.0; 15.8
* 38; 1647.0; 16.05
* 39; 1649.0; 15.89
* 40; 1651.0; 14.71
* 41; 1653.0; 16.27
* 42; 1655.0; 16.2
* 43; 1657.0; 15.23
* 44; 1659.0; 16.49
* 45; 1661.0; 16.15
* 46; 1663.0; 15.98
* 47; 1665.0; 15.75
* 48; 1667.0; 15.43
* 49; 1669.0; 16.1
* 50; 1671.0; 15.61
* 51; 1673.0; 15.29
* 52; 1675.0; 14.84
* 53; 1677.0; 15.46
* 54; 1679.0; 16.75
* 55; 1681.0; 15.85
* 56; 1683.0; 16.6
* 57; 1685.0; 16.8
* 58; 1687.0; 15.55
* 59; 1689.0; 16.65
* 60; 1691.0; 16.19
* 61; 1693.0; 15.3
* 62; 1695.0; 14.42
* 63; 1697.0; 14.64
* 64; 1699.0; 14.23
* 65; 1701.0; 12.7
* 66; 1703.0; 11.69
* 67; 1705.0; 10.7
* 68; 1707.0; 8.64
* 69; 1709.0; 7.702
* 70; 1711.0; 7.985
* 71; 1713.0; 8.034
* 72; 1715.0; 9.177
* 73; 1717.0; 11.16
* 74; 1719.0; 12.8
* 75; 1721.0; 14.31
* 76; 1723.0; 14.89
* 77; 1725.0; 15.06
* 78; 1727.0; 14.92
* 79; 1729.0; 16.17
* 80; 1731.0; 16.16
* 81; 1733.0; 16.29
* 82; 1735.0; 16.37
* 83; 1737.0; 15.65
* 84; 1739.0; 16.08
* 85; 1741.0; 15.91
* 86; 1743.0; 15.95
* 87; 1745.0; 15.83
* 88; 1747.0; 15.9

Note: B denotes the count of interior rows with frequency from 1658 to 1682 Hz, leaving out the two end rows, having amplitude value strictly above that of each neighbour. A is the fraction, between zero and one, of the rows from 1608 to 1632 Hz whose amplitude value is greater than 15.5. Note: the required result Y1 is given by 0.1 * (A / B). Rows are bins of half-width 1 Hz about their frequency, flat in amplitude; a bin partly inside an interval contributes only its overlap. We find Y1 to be 0.04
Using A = 0.83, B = 2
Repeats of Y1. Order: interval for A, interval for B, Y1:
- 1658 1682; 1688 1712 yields 0.07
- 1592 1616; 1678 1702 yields 0.03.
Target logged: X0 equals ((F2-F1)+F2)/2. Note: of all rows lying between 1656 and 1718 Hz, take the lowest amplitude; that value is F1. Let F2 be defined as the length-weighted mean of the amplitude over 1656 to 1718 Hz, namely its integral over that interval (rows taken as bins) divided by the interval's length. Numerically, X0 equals 10.1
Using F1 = 7.702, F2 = 14.0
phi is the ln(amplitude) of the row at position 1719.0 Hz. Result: 2.55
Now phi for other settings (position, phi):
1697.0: 2.68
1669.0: 2.78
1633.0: 2.73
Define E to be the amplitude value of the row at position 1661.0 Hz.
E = 16.15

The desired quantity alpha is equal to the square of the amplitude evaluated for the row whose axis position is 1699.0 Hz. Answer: 202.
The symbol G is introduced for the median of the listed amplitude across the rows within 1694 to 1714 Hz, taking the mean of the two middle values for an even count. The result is 11.2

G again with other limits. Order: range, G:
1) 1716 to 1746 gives 15.8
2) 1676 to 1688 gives 16.2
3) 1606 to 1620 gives 16.0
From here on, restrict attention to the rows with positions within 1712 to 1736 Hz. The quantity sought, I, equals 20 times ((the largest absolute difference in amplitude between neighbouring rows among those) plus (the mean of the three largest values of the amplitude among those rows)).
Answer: 365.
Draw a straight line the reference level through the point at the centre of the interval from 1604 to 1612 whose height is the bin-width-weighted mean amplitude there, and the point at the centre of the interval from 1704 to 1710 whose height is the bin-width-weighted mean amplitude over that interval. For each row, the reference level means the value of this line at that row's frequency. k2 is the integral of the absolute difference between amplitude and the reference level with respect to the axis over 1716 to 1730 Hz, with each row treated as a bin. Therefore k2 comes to 88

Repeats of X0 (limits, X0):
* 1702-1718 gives 5.5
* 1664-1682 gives 8.3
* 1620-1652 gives 8.4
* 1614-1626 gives 8.5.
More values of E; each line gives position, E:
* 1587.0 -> 12.7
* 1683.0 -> 16.6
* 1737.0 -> 15.65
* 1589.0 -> 13.83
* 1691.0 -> 16.19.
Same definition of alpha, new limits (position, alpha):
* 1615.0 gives 267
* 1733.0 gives 265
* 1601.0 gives 244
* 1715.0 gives 84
